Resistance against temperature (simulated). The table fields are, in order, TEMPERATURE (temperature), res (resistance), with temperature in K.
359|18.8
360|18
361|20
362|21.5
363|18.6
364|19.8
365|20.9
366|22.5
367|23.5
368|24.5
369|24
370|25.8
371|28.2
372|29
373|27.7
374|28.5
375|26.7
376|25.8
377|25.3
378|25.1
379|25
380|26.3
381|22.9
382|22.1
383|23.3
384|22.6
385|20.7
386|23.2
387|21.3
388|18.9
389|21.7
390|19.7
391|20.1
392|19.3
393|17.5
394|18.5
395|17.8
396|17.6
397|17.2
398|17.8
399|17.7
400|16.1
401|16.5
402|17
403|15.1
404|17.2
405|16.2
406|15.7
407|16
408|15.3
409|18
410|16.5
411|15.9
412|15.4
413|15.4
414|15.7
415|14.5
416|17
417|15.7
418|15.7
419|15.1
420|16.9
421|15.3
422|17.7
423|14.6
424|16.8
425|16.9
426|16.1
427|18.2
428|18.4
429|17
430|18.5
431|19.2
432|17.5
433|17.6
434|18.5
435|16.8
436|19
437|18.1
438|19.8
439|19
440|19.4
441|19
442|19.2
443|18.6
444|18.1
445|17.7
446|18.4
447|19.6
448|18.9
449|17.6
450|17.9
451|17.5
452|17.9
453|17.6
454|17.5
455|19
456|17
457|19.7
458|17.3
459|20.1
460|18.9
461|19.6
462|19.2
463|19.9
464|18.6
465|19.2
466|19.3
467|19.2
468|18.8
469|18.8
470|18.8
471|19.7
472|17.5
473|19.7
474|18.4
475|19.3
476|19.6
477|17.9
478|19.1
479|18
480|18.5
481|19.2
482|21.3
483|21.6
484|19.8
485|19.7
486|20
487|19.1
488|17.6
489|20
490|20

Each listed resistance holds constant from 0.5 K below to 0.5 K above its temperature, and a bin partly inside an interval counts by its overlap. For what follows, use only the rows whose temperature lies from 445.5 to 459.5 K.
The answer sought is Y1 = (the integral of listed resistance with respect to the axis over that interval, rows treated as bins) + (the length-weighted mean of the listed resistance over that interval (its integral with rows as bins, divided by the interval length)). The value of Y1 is 274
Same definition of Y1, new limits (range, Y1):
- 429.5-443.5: 279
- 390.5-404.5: 263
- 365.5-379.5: 387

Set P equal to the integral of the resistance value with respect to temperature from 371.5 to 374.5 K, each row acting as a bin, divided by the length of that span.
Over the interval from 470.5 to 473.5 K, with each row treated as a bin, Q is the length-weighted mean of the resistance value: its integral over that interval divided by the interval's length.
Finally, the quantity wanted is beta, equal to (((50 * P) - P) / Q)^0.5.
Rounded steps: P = 28.4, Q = 19.0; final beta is 8.6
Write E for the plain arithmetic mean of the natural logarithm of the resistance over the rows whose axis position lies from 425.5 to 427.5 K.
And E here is 2.84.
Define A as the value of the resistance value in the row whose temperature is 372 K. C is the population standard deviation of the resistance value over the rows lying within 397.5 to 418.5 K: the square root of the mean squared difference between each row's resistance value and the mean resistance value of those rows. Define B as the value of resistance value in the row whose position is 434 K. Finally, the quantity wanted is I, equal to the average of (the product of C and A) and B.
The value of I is 22.6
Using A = 29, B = 18.5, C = 0.9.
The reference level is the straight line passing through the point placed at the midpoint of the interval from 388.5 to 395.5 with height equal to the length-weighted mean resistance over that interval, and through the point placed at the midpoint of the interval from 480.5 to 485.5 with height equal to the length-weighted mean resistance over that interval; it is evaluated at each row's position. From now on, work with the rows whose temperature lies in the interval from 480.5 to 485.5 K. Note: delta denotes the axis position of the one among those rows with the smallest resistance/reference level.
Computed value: 481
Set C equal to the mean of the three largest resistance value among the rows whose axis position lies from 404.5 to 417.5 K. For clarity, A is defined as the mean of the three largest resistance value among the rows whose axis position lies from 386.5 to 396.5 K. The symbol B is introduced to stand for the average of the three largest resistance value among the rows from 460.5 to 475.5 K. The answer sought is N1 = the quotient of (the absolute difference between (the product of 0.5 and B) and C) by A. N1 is 0.35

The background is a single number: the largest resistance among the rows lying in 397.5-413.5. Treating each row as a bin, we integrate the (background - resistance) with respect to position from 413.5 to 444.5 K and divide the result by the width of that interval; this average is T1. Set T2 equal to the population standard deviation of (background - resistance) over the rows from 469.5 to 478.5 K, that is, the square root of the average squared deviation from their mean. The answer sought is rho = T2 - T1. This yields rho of 0.2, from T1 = 0.6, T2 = 0.8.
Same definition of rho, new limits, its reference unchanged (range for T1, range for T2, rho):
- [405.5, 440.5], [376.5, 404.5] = 2.1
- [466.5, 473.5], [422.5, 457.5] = 2.0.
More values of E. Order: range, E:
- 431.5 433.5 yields 2.87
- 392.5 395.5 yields 2.89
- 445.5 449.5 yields 2.92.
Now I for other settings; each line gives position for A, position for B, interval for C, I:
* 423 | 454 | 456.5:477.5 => 14.2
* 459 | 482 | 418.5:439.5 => 24.4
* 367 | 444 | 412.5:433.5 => 24.5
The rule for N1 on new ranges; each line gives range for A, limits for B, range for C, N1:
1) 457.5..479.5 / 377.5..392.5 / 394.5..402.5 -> 0.25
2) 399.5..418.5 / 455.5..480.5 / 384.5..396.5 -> 0.70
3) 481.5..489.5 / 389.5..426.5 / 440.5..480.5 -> 0.48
